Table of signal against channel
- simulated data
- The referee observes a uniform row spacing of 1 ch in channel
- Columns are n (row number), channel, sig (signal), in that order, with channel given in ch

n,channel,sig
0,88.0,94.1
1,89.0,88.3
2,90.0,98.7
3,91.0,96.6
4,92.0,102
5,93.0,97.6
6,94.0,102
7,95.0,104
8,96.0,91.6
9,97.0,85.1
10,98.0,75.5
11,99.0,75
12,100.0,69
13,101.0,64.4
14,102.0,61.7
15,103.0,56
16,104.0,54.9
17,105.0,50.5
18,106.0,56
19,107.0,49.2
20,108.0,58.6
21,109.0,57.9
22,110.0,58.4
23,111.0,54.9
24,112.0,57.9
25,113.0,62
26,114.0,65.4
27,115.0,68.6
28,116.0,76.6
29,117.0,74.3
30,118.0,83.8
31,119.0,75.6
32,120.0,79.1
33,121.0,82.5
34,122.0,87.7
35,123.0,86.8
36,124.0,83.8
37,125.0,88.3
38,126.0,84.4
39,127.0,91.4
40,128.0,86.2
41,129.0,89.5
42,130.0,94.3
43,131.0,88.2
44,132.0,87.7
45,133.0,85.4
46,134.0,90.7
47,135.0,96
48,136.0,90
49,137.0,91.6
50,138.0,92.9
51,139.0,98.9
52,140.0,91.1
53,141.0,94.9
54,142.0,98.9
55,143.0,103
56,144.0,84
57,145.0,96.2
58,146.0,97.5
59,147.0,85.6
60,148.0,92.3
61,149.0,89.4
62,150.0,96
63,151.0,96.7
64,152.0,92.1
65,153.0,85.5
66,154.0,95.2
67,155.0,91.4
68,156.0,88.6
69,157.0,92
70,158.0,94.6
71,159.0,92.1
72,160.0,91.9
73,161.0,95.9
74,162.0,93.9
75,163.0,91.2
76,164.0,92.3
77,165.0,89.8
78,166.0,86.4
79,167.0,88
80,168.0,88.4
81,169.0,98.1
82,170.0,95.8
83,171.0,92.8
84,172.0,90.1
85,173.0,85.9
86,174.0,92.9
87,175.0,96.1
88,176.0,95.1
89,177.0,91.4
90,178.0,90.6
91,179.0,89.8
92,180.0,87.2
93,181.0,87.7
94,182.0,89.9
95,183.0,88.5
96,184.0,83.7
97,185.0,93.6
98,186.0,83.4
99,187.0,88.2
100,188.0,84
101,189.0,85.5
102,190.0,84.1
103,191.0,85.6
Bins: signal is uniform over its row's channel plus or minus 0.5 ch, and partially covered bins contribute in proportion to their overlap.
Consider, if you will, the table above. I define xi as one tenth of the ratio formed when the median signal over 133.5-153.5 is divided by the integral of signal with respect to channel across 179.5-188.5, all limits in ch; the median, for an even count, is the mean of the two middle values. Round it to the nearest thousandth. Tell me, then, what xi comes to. 0.012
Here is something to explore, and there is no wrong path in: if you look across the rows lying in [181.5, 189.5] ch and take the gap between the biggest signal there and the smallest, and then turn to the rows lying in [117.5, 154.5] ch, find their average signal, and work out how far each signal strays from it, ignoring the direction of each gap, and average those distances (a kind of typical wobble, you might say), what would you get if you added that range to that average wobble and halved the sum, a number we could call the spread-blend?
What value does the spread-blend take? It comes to 7.5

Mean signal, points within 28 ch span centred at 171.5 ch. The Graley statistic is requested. 91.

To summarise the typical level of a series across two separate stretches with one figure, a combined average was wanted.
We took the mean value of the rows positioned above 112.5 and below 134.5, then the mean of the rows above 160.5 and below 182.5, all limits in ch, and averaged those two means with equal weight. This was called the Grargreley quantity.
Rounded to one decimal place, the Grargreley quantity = 86.9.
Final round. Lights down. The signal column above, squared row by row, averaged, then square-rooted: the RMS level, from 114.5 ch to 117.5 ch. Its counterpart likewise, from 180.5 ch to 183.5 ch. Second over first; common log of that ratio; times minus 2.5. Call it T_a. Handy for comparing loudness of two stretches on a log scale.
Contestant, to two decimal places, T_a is -0.21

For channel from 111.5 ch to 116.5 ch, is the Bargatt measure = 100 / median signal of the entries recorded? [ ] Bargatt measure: 1.5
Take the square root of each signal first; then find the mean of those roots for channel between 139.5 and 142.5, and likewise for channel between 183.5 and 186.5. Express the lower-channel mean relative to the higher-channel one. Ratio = 1.05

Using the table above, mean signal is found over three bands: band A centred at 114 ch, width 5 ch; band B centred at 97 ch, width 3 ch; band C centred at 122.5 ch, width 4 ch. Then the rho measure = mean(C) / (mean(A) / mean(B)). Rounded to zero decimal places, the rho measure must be 108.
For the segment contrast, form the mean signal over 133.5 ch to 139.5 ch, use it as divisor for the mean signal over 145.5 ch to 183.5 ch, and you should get 0.98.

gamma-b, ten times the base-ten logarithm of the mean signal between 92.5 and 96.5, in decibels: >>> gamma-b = 19.9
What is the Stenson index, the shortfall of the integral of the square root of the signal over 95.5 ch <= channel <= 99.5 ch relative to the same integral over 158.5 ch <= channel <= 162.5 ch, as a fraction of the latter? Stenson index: 0.065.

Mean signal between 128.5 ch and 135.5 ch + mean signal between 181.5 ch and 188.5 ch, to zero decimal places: 178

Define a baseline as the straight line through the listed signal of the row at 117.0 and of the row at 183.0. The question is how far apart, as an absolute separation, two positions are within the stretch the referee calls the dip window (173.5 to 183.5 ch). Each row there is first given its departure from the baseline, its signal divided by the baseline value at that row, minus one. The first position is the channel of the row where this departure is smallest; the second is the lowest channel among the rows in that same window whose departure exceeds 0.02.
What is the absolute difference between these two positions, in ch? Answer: 6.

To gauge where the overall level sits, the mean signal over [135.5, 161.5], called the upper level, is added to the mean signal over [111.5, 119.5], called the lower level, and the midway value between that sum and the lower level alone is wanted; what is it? 117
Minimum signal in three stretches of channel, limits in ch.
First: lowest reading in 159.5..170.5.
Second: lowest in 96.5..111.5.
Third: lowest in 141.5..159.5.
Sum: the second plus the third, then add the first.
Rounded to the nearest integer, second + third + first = 220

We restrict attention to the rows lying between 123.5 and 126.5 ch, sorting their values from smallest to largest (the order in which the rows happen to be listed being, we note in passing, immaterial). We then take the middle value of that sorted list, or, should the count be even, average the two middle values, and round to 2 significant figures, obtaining 84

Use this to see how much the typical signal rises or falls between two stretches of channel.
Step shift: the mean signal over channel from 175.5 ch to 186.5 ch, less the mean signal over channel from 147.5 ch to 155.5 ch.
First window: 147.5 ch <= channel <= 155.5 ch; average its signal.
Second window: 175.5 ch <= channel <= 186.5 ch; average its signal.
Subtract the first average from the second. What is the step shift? -3.2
